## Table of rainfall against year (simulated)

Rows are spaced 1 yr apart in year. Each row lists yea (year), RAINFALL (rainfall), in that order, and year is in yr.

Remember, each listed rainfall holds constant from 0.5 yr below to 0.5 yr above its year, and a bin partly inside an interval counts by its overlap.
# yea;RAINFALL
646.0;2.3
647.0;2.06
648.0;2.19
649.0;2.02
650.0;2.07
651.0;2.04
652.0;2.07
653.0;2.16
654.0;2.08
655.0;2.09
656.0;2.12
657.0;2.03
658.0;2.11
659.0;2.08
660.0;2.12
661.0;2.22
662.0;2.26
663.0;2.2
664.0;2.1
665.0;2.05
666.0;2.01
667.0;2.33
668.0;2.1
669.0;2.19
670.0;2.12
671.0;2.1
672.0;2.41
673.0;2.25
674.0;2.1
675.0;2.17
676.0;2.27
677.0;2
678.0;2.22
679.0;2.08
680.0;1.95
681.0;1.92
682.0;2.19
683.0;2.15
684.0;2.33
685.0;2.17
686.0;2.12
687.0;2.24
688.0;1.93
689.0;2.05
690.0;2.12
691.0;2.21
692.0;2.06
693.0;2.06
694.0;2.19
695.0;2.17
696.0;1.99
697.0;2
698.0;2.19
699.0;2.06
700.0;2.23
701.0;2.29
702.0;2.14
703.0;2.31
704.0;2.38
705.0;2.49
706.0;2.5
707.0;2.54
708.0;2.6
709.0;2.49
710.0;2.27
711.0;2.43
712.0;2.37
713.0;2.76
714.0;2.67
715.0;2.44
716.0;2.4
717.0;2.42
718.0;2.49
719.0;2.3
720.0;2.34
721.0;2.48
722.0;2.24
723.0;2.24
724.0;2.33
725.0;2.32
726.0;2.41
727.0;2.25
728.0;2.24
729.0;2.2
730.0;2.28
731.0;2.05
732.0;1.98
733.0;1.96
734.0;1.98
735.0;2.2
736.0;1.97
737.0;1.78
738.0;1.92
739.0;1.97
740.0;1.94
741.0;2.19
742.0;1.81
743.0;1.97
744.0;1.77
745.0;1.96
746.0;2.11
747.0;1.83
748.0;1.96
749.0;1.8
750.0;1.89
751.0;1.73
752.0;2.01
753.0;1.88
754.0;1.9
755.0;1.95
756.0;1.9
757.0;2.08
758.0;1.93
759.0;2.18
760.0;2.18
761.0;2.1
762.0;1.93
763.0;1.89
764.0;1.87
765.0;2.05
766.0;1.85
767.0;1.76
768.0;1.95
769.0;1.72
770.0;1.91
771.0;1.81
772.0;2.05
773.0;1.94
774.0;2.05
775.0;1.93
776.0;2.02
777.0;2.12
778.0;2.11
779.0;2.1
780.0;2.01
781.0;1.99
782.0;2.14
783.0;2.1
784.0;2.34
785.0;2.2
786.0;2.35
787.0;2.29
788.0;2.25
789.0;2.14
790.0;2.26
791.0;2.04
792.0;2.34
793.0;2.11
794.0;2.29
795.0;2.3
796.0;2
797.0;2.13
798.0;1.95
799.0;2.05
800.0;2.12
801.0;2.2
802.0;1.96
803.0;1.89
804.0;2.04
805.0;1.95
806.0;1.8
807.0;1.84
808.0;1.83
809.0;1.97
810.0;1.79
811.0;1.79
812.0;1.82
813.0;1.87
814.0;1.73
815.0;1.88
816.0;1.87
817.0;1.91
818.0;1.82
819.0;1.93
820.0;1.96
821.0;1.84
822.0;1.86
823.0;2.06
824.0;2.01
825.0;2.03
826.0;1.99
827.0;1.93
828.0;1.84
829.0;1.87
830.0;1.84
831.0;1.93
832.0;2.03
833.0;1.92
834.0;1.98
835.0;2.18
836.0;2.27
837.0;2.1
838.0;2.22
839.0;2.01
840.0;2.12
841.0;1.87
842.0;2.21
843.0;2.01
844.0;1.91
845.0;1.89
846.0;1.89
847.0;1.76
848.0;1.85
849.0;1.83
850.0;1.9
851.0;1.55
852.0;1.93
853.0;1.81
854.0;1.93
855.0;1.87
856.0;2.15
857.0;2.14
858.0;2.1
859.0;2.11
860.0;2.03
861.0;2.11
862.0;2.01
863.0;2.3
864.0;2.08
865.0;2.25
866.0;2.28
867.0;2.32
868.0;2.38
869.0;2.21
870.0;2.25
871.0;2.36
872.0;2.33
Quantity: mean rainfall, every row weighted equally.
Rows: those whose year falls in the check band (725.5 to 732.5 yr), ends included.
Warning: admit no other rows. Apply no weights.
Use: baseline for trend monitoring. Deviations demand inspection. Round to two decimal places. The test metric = 2.20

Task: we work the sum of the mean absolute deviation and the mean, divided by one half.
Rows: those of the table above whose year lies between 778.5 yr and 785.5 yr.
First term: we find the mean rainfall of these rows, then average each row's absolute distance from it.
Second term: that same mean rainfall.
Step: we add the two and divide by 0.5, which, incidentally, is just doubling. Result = 4.42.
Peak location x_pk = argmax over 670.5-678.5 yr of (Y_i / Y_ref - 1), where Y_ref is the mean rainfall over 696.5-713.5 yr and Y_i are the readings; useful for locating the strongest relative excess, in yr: 672.0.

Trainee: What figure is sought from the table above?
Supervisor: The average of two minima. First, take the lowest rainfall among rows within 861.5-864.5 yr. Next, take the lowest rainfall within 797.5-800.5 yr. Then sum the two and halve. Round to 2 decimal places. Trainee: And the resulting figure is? 1.98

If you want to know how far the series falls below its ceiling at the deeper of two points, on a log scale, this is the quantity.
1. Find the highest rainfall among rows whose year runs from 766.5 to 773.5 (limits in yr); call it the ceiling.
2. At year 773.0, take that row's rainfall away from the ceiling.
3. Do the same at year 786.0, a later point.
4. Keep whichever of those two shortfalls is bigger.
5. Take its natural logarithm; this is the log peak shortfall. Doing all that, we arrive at -2.21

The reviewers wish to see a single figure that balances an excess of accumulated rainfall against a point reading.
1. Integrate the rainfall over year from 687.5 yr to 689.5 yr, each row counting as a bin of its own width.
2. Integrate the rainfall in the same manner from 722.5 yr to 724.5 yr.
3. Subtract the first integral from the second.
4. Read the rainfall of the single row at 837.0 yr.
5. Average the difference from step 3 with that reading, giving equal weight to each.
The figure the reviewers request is 1.3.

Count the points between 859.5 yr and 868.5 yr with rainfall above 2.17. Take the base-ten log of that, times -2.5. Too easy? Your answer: -1.7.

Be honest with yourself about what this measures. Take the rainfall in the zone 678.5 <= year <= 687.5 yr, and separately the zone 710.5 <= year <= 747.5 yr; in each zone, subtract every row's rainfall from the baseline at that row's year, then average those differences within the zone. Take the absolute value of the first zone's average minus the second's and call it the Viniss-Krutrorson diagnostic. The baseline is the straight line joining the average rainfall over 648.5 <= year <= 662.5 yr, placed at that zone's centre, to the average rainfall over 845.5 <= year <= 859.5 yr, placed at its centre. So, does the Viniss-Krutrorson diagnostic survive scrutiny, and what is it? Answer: 0.11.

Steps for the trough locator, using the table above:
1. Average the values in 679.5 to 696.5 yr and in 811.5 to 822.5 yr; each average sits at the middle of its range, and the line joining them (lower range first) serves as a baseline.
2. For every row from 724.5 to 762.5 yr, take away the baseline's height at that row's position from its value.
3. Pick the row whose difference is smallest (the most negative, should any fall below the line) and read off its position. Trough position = 751.0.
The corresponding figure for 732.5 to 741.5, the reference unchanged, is 737.0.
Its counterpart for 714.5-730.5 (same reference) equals 729.0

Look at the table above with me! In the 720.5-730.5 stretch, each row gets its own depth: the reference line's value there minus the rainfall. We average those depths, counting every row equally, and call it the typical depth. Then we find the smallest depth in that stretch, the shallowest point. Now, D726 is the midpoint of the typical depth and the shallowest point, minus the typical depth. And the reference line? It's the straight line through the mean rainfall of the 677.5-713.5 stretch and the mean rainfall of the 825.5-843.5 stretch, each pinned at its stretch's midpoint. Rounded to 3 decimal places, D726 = -0.087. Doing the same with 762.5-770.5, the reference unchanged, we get -0.086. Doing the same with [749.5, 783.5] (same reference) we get -0.099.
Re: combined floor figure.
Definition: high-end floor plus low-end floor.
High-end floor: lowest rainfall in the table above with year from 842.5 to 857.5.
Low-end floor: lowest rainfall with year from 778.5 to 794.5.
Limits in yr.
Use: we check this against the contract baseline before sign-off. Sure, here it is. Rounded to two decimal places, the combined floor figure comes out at 3.54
